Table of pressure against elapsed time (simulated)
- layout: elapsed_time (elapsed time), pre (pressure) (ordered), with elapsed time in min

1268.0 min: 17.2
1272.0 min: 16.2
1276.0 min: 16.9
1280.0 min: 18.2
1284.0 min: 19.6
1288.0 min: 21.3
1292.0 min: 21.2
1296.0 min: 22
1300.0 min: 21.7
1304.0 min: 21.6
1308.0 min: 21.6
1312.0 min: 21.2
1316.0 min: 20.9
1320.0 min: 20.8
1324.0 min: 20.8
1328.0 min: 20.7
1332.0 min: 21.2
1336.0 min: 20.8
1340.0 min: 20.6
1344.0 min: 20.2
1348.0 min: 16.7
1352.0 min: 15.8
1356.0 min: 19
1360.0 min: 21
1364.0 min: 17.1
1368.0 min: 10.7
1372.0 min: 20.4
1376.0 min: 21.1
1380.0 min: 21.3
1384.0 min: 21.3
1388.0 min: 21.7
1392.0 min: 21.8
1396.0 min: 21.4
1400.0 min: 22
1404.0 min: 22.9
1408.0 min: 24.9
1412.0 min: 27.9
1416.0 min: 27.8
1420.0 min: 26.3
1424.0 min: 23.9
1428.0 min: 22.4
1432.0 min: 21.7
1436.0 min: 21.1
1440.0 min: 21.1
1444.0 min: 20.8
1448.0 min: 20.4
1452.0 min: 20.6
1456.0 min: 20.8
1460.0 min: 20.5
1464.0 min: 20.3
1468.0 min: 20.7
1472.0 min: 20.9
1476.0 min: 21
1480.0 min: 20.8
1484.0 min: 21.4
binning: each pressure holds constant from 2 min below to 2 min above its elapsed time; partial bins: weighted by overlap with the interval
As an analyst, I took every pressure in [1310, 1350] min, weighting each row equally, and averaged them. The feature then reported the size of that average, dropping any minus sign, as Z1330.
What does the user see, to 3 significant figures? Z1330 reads 20.4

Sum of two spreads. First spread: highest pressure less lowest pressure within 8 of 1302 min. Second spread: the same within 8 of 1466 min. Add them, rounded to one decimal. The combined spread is 1.0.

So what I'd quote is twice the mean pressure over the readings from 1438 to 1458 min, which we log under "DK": 41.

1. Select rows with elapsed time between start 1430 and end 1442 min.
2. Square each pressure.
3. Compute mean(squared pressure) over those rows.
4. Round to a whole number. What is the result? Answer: 454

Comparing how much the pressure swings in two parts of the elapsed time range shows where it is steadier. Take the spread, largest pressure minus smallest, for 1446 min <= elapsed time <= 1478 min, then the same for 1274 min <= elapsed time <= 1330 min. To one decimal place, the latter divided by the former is 7.3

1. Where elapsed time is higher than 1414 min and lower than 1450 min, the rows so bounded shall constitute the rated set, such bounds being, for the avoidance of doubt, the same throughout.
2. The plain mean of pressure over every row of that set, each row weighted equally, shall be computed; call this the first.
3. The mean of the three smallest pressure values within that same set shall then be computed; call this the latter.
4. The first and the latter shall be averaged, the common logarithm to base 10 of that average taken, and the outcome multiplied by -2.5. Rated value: -3.35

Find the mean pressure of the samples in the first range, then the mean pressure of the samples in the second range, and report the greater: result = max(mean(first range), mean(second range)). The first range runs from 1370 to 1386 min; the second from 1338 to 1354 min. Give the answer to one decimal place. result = 21.0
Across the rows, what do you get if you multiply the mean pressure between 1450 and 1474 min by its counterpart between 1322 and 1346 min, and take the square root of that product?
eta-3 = 20.7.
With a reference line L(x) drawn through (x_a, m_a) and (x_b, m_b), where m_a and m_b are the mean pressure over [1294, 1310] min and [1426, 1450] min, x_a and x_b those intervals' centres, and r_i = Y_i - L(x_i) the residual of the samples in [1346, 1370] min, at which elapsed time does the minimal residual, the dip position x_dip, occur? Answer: 1368.0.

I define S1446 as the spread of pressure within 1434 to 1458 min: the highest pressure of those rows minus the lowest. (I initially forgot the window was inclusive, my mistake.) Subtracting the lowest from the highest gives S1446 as 1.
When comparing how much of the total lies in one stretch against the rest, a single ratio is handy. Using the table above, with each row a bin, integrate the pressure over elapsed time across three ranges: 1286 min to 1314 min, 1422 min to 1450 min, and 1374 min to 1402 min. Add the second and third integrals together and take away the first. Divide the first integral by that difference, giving 0.99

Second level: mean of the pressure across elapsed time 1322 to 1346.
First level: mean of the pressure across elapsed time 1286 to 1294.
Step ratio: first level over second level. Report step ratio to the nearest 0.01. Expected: 1.03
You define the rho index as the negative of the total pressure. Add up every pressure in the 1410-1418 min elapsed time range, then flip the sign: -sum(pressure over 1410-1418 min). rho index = -55.7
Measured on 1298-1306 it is -43.3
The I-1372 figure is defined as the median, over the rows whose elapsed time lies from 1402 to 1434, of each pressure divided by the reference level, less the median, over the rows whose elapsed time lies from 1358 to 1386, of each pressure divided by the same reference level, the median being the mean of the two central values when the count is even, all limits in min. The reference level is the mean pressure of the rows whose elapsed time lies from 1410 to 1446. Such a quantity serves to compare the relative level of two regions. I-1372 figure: 0.14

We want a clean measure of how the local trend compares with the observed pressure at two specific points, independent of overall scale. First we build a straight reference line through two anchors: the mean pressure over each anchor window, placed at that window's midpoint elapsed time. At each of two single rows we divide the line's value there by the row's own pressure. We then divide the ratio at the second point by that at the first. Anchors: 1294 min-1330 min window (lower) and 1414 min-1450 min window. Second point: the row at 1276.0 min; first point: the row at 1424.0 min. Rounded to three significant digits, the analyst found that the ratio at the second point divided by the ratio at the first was 1.29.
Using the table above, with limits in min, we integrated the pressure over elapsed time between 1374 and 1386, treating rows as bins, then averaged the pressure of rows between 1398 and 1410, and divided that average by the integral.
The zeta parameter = 0.091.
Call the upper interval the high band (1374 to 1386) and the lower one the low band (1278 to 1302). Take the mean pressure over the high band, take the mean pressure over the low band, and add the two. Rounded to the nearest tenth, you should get 41.9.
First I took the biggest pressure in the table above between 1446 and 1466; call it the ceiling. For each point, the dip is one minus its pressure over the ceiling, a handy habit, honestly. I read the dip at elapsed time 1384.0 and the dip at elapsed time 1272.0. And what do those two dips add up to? 0.20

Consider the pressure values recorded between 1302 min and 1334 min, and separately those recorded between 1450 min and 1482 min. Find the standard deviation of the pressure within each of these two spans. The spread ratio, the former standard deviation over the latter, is 1.6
